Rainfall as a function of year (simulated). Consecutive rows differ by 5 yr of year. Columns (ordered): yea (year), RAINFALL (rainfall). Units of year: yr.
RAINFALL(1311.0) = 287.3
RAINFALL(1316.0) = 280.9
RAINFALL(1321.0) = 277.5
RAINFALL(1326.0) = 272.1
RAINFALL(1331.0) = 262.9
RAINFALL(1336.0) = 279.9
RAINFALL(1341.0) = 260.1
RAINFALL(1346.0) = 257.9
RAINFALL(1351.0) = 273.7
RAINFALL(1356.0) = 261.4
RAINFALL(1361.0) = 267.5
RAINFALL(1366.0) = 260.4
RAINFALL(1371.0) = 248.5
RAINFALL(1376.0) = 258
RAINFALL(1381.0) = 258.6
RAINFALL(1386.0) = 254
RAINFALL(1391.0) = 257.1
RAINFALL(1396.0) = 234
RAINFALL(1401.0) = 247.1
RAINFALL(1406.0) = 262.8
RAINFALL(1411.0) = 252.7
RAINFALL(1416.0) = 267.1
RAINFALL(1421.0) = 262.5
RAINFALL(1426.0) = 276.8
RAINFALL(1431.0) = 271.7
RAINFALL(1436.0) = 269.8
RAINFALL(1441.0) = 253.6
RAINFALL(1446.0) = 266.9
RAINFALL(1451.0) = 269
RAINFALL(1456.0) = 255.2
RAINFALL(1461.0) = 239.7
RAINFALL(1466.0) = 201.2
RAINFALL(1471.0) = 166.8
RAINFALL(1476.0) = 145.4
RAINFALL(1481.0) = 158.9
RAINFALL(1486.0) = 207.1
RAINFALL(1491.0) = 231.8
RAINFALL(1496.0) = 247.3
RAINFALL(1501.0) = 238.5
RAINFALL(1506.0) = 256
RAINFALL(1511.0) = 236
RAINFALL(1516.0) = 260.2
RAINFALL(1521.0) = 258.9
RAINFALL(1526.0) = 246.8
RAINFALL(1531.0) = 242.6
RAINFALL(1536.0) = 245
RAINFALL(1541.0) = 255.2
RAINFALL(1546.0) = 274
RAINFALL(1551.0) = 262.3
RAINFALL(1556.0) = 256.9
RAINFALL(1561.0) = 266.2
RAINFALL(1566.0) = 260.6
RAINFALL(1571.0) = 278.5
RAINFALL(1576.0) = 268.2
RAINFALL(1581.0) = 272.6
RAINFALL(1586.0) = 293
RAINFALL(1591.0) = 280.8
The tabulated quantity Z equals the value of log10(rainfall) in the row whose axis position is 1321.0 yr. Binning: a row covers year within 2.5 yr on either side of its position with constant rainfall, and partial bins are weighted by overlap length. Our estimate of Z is 2.44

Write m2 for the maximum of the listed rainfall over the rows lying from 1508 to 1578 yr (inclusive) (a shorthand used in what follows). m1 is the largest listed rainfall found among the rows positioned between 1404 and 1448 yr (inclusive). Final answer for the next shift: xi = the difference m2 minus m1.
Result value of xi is 2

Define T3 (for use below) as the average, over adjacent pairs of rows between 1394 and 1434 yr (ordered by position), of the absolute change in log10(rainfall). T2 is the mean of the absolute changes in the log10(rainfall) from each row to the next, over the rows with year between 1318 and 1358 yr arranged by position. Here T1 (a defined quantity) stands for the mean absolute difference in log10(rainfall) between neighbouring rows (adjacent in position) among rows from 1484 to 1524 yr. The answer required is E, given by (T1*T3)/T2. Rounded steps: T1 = 0.029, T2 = 0.0189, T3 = 0.0186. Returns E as 0.03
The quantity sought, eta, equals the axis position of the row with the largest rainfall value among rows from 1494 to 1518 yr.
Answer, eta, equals 1516.0 yr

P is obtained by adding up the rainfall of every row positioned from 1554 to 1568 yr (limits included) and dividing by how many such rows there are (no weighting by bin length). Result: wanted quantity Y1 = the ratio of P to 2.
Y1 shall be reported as 131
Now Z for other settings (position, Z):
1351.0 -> 2.44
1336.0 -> 2.45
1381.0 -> 2.41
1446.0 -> 2.43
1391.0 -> 2.41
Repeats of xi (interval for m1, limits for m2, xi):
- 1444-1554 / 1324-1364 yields 6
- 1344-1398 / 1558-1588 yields 19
